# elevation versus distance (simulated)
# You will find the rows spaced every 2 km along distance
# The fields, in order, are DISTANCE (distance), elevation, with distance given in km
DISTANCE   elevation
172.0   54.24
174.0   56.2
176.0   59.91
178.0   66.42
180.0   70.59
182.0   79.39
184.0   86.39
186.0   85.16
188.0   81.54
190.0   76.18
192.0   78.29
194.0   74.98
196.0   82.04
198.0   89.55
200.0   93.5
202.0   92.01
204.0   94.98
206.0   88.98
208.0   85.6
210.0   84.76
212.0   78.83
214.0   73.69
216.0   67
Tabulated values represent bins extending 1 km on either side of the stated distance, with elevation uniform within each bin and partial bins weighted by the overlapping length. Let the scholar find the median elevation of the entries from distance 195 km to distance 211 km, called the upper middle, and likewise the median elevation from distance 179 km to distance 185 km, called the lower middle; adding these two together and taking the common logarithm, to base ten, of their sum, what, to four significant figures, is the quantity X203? 2.227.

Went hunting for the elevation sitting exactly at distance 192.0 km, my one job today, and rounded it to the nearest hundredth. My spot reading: 78.29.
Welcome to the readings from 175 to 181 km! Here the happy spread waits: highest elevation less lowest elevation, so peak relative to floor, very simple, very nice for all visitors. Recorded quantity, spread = 11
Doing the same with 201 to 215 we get 21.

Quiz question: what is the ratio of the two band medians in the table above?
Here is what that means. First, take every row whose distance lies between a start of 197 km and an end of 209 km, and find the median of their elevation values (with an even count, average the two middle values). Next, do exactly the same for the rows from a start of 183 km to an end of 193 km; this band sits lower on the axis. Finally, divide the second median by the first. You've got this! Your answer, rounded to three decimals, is 0.898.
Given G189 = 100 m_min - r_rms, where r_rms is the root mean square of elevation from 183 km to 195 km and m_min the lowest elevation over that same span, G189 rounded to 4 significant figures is 7417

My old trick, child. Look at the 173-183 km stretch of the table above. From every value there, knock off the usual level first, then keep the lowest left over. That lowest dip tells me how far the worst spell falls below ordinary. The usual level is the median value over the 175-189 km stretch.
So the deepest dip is -23.2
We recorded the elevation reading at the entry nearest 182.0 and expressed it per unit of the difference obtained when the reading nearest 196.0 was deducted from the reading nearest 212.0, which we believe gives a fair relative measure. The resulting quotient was -25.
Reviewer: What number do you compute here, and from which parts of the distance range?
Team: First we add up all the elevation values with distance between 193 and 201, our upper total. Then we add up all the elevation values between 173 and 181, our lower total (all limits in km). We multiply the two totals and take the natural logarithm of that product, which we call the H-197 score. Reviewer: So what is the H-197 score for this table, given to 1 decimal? 11.4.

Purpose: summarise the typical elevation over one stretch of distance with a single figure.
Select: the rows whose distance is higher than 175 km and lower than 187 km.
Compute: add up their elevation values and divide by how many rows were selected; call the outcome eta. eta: 74.6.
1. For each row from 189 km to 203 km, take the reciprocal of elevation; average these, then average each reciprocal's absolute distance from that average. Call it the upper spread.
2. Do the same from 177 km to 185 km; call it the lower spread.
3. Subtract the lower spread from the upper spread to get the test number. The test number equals -0.0003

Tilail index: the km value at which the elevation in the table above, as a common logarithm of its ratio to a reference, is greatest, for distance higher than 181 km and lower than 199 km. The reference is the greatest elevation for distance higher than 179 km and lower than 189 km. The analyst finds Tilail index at 198.0 km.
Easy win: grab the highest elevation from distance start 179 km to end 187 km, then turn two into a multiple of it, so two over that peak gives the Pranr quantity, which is 0.0232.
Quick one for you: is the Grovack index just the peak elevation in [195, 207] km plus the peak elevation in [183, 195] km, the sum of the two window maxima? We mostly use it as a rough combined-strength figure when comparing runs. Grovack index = 181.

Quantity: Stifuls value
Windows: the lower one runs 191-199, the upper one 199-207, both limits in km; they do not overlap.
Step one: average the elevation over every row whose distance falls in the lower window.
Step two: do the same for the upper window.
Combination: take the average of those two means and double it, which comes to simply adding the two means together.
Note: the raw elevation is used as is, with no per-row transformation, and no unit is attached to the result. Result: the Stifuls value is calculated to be 174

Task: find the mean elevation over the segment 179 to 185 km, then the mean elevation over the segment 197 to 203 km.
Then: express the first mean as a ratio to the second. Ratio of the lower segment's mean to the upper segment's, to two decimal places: 0.86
